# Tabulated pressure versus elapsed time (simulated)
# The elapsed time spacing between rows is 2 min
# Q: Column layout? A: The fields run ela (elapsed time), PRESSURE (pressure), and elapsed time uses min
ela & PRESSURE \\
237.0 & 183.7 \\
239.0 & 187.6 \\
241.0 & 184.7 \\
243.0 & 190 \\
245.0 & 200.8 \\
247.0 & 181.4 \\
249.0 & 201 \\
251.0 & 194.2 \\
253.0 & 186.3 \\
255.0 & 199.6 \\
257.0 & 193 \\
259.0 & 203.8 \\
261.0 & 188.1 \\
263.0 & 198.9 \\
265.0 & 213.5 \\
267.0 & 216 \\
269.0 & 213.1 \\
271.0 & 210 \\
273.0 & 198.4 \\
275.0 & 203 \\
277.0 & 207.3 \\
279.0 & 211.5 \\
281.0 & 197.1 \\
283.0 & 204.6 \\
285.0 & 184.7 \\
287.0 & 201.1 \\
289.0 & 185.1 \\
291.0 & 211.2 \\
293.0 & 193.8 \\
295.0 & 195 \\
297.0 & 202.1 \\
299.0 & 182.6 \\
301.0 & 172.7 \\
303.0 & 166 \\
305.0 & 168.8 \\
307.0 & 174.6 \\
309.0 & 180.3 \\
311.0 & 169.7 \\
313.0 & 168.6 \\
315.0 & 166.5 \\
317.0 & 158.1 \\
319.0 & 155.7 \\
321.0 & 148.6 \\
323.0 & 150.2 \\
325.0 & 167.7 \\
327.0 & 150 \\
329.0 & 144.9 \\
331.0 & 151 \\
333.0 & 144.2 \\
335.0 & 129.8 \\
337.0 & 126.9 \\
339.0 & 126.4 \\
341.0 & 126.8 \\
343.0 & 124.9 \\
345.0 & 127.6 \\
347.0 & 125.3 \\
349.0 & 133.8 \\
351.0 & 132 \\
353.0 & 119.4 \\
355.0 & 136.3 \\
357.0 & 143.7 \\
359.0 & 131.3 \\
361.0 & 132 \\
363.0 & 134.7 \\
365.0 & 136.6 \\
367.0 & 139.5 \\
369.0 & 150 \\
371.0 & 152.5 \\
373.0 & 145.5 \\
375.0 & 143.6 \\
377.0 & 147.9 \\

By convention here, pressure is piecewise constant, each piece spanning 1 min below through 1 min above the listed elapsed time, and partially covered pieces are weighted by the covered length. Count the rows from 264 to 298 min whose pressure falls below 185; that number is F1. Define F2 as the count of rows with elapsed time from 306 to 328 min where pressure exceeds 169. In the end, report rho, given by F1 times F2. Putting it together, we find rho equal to 3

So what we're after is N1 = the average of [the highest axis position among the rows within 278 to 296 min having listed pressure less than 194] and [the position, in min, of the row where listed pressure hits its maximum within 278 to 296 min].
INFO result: 286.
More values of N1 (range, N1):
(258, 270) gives 264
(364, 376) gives 373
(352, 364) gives 360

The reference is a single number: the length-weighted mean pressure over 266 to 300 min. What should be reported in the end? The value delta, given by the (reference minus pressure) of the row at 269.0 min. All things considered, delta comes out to -12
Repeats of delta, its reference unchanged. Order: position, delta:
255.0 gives 1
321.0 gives 52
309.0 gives 21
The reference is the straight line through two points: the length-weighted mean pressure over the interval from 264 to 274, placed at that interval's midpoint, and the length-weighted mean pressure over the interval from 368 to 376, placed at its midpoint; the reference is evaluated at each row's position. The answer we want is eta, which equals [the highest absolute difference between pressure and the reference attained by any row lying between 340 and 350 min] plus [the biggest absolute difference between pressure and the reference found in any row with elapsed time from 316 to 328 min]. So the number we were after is 71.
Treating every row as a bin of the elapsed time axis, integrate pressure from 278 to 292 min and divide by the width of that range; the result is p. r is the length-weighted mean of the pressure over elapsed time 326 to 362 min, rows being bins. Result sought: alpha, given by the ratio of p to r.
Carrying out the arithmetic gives 1.49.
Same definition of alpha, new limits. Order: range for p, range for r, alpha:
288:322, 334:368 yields 1.35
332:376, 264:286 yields 0.66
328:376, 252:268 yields 0.68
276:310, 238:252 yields 1.00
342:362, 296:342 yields 0.83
